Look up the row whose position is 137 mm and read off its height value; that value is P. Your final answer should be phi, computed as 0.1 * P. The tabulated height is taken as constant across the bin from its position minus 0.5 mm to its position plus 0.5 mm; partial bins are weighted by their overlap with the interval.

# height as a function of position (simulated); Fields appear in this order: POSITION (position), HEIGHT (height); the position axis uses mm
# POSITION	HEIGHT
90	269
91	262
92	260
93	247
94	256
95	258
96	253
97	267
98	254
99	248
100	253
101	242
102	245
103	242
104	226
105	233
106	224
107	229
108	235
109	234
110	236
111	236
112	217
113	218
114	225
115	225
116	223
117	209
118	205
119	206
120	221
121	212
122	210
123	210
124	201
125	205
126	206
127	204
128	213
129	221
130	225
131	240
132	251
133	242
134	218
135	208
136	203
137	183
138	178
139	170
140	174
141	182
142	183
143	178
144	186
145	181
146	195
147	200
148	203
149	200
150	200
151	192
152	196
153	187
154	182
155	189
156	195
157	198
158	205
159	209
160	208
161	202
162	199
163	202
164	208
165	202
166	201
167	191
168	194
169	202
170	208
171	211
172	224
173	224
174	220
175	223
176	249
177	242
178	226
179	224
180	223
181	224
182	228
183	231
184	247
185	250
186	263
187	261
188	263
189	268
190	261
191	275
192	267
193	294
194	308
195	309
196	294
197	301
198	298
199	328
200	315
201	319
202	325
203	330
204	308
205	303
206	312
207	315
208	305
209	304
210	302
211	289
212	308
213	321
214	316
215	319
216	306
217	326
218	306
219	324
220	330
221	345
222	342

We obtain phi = 18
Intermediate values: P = 183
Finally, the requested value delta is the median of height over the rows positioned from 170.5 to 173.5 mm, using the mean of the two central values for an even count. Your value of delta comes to 224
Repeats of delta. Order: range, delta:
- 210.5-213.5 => 308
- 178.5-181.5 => 224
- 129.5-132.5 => 240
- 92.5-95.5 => 256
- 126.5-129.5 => 213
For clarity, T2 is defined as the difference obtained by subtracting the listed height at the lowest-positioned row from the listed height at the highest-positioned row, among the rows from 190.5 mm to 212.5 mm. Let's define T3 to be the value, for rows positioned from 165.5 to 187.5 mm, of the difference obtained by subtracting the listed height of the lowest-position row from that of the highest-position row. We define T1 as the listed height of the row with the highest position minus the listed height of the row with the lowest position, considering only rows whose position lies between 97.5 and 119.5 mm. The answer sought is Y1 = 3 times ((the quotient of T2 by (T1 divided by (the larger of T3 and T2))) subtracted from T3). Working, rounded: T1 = -48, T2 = 33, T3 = 60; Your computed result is 304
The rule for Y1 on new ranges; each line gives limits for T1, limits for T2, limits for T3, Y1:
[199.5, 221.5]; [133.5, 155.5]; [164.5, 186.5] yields 360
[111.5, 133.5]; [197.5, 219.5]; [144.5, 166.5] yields -21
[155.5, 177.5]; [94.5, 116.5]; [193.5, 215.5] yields 58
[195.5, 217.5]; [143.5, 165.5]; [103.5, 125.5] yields -87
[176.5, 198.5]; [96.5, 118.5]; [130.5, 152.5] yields -278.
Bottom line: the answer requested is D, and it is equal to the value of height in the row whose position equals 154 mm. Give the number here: 182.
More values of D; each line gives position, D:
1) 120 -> 221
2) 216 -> 306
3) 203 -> 330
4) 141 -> 182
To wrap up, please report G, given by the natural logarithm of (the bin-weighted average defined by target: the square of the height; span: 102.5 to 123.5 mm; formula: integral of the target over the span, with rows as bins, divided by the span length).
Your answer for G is 10.8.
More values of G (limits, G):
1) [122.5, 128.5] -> 10.7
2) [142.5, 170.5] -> 10.6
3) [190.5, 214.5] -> 11.5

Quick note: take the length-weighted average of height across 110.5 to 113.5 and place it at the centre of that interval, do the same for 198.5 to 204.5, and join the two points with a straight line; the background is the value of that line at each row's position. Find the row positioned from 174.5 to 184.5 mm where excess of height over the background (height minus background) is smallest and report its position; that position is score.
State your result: 181 mm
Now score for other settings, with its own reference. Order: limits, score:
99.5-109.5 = 106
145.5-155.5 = 154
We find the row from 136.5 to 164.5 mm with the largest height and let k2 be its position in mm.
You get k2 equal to 159 mm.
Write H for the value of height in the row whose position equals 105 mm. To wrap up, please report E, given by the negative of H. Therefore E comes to -233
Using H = 233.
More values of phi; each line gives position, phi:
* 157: 20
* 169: 20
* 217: 33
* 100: 25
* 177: 24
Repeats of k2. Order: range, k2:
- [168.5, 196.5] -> 195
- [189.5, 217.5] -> 203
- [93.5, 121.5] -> 97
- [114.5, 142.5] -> 132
